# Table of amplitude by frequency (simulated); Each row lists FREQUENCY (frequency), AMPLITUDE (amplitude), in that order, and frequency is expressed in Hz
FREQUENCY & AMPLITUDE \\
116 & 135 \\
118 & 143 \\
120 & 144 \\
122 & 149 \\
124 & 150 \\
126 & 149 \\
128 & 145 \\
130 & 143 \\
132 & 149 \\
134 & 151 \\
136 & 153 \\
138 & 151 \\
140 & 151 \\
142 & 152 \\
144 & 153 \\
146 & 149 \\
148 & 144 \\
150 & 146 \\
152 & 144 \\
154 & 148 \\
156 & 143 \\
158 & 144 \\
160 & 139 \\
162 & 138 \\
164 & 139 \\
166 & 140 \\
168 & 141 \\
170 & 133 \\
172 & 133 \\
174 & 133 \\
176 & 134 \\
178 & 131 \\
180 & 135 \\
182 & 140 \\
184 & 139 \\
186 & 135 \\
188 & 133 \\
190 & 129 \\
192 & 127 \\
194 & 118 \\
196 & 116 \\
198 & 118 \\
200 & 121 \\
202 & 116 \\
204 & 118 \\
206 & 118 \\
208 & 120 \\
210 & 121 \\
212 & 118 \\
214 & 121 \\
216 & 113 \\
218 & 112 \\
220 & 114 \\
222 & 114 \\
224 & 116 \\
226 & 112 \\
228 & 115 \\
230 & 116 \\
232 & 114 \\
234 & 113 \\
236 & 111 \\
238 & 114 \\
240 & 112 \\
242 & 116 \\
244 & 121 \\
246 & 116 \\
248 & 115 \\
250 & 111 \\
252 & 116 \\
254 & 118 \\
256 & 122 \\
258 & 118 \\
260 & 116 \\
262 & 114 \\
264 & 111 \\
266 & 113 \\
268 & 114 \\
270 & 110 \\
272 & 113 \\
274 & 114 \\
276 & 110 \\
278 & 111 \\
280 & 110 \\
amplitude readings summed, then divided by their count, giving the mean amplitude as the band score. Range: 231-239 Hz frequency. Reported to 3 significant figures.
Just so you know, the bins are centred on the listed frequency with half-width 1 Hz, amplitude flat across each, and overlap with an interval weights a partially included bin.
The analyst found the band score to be 113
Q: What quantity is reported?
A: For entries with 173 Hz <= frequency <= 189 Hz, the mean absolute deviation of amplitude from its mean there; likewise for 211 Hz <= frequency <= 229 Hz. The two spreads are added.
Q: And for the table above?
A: 4.5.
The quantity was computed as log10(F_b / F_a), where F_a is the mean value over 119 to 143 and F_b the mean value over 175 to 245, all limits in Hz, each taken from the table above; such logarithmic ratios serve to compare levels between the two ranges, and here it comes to -0.092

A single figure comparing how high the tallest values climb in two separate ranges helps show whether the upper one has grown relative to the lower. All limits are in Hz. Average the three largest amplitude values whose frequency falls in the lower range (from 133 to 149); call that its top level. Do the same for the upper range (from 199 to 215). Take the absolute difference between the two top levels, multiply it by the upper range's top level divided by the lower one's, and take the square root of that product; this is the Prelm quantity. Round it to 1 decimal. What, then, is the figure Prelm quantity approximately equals 5.0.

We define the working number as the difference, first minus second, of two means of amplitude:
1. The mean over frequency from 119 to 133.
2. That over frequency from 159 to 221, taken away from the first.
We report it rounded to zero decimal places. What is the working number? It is 20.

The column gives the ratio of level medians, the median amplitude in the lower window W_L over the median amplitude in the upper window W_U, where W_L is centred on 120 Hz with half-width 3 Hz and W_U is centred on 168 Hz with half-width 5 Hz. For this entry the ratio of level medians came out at 1.04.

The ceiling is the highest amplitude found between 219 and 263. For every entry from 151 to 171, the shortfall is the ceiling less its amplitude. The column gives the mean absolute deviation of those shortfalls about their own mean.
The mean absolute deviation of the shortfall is 3.1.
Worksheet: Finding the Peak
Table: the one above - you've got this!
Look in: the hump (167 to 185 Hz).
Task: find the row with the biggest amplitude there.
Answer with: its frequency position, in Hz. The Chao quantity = 168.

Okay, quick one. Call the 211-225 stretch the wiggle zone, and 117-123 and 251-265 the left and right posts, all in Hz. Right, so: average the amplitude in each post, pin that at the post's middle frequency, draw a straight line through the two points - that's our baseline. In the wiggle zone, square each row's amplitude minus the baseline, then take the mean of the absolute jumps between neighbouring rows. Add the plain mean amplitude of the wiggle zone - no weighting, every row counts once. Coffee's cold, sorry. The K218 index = 164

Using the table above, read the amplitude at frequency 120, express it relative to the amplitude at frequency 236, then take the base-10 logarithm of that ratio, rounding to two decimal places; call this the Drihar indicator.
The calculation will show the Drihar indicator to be 0.11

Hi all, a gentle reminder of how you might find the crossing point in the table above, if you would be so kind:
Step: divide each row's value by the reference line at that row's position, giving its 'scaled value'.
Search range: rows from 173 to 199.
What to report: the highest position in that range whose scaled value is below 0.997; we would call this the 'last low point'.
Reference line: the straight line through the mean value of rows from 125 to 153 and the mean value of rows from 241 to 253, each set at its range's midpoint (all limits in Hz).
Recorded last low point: 198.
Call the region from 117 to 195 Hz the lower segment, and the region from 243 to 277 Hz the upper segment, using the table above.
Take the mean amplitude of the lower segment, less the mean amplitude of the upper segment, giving 27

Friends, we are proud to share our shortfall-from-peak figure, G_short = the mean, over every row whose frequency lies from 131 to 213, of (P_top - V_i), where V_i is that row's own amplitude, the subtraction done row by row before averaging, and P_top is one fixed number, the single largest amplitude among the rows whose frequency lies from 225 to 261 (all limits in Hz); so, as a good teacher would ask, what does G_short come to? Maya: -14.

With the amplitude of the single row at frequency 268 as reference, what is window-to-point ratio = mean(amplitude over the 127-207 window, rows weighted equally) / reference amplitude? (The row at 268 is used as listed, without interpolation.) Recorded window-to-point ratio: 1.20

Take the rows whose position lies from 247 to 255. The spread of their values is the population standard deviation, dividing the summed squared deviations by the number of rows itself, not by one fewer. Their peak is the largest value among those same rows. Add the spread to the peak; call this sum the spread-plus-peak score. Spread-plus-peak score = 121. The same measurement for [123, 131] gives 153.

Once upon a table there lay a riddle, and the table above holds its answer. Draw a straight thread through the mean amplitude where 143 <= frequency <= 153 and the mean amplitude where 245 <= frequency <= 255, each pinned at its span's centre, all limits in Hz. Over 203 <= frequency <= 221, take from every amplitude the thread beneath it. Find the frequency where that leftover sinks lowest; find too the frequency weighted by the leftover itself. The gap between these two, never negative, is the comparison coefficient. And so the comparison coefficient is 5.8 Hz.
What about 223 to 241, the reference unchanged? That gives 5.5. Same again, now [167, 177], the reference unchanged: 2.6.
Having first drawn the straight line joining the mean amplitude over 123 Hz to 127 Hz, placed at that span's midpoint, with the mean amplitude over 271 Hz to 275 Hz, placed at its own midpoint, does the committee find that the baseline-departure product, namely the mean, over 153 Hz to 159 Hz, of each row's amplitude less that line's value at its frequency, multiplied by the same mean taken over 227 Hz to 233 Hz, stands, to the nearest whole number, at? -27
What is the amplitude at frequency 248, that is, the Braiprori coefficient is 115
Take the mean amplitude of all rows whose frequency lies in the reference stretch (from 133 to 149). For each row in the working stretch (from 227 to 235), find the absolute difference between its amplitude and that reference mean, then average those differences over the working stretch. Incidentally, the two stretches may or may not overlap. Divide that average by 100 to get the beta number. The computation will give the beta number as 0.36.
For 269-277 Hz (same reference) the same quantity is 0.39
